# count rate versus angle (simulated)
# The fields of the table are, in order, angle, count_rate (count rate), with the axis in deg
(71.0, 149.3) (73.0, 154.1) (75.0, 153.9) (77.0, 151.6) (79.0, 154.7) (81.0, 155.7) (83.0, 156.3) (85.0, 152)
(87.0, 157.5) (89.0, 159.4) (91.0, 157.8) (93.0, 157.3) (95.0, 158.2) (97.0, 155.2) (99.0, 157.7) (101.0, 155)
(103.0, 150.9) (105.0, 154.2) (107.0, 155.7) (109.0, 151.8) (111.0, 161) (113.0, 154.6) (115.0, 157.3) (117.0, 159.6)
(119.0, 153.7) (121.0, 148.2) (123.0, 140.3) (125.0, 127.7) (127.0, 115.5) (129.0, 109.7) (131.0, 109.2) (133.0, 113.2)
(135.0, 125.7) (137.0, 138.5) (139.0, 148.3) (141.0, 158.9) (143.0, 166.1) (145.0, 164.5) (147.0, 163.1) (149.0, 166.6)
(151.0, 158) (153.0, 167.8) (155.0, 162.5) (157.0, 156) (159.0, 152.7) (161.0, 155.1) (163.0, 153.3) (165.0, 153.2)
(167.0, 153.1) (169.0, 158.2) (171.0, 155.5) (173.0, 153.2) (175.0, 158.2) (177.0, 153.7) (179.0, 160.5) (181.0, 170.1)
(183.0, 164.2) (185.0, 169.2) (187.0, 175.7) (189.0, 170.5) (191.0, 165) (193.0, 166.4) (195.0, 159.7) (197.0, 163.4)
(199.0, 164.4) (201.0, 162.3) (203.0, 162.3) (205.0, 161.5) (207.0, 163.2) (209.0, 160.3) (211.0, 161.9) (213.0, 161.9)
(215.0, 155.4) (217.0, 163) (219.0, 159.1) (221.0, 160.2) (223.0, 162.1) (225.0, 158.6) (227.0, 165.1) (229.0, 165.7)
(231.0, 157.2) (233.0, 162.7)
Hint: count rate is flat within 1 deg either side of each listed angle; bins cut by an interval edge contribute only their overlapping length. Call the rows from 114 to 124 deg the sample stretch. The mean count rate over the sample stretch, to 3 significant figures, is 152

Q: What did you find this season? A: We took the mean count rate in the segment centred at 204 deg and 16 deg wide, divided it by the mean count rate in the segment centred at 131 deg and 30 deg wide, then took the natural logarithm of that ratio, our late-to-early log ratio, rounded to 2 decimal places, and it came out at 0.16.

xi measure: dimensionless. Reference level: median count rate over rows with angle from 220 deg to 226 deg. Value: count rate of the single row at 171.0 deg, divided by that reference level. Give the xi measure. 0.97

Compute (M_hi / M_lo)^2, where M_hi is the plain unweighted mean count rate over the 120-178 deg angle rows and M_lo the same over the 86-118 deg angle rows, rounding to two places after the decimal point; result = 0.89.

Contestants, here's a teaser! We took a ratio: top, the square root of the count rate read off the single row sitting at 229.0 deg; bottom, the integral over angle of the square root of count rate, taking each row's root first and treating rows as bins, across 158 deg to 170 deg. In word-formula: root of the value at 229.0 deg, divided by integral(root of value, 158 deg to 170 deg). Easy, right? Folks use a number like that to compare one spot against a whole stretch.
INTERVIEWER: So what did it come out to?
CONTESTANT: 0.0864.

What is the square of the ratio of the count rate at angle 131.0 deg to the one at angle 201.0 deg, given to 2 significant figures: 0.45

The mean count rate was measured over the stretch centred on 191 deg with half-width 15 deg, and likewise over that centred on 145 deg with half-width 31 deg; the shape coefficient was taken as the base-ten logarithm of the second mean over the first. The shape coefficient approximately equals -0.045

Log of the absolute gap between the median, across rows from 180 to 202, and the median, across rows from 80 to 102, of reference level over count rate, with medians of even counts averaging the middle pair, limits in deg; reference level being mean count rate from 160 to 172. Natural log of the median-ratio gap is -3.1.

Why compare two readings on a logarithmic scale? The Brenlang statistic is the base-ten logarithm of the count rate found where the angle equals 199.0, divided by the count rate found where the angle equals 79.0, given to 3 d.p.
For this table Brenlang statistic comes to 0.026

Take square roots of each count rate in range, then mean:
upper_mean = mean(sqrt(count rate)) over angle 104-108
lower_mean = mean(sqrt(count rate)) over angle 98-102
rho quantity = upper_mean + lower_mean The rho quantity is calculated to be 25.0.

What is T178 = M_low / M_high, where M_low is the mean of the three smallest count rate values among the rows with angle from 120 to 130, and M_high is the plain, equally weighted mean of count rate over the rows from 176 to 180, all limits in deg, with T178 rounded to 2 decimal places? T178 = 0.75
